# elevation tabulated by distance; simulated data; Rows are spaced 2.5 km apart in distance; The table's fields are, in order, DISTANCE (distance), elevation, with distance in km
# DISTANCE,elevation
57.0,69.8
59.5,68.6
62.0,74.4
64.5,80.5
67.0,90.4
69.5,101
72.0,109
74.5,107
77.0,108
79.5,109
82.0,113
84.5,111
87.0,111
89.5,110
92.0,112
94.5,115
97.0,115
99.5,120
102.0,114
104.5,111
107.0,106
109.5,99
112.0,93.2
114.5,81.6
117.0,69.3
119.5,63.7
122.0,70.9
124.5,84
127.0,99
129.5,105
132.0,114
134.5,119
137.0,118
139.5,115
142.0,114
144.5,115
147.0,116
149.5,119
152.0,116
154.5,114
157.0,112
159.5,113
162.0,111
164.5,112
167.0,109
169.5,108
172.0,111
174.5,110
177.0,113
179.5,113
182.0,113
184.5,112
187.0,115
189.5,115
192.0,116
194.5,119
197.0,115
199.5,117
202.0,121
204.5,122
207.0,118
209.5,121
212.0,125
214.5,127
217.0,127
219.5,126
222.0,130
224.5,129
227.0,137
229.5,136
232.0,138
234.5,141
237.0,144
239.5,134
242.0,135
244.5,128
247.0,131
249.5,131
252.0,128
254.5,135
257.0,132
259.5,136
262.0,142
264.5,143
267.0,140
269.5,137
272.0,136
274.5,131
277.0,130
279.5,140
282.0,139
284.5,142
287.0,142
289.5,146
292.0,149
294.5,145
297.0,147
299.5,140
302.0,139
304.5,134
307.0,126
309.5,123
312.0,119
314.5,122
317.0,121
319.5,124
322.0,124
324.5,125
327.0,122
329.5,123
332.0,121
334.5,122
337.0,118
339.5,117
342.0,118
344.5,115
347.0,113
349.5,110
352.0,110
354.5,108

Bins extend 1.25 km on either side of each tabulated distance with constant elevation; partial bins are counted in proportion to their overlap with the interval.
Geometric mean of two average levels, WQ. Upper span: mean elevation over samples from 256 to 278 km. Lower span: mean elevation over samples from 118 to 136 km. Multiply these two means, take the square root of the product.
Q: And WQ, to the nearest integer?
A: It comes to 113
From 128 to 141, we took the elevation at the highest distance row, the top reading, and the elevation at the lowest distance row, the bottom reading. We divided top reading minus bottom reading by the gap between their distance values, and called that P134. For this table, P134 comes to 1.0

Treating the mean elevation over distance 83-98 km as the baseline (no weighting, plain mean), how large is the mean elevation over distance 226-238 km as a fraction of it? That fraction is 1.24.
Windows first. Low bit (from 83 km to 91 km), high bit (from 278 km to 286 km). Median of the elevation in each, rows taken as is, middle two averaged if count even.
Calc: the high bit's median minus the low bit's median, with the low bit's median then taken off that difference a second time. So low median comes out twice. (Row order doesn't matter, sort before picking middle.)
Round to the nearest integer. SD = -82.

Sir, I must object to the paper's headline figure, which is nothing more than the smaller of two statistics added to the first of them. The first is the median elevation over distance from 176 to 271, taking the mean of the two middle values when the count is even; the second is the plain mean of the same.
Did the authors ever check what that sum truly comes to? 255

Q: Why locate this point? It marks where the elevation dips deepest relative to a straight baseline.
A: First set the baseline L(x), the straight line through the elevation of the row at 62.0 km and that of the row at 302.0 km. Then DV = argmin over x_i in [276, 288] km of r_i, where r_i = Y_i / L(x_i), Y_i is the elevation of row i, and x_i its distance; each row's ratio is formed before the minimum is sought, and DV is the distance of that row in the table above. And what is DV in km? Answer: 277.0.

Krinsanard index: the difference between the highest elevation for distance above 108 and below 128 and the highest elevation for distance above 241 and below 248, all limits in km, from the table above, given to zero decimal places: -36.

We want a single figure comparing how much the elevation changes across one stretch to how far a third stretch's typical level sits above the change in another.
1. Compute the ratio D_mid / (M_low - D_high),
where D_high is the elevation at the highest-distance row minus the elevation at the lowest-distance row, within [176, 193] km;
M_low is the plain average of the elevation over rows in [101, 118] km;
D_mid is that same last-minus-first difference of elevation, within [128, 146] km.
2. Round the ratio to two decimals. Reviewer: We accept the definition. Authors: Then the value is 0.11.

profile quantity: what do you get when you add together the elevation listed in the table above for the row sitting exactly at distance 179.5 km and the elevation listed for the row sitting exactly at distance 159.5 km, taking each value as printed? 226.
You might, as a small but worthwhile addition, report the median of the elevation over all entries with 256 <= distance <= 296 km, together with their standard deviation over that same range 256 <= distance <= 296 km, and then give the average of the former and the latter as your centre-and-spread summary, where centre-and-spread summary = 73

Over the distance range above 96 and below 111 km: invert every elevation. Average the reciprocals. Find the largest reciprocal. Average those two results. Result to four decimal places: 0.0096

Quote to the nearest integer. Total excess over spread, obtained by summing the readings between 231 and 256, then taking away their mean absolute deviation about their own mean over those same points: 1341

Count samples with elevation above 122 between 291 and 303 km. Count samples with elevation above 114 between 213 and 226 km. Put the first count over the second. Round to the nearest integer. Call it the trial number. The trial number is 1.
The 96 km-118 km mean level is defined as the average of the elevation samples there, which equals 101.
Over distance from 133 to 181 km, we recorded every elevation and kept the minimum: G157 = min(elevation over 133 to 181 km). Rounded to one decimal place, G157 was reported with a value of 108.0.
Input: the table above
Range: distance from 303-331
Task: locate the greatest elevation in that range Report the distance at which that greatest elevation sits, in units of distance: 304.5 km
